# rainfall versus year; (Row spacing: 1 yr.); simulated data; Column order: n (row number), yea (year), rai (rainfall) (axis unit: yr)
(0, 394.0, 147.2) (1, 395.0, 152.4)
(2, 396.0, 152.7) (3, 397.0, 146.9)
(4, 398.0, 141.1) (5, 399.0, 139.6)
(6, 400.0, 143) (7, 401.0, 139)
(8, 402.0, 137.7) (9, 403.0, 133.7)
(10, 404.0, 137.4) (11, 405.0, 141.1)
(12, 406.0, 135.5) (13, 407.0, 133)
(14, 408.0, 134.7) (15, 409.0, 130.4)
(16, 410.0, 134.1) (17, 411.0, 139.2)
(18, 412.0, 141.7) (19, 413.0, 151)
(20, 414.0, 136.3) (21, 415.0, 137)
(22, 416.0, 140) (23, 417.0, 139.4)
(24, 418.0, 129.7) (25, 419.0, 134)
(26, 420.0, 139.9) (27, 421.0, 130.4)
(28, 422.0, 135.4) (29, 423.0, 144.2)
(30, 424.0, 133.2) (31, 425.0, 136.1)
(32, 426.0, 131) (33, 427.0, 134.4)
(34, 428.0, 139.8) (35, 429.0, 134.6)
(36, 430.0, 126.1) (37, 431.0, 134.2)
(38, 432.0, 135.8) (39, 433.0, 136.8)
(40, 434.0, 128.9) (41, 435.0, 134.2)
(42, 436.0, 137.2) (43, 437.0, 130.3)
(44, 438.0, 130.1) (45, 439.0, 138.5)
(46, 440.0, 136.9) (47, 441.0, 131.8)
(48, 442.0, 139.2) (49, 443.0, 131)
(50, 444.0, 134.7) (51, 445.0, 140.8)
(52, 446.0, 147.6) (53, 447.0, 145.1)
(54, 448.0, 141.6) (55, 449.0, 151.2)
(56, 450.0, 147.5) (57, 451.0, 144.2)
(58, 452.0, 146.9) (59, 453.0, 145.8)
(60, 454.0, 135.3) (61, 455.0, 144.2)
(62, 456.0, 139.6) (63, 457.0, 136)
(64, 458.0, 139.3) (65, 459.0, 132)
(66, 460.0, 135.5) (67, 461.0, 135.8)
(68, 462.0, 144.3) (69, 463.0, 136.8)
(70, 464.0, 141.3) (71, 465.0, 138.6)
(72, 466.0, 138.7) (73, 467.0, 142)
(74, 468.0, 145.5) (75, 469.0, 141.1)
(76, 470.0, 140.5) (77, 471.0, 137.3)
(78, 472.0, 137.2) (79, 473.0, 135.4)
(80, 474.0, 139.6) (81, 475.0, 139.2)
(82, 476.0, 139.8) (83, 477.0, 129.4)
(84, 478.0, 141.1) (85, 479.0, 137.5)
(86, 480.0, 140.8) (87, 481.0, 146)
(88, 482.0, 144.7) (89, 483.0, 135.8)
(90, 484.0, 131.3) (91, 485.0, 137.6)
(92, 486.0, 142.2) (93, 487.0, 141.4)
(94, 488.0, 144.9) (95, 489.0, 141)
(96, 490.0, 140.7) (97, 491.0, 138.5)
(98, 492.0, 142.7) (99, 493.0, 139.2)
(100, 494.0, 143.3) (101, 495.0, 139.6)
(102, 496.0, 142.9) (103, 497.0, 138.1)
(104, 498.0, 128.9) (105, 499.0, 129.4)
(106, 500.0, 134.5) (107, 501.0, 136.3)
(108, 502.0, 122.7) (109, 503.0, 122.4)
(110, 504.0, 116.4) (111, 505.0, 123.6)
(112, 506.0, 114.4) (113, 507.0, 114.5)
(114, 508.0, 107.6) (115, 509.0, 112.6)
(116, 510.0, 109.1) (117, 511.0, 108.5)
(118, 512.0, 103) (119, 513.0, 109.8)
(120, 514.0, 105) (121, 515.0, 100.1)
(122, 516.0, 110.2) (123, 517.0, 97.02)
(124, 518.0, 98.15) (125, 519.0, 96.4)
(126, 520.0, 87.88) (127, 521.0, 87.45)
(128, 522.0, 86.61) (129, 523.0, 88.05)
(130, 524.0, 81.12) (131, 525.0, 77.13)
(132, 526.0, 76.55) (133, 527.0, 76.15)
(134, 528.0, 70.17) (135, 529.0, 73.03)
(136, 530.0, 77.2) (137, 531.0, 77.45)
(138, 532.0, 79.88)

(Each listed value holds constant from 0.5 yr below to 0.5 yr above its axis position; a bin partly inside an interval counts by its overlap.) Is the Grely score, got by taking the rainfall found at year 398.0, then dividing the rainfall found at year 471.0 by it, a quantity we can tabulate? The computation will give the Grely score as 0.97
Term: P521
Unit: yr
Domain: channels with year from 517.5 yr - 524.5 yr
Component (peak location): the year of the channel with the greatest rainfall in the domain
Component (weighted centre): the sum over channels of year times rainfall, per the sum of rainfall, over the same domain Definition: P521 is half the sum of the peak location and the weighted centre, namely 519.4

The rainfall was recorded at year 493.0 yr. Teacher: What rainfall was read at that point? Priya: 139.2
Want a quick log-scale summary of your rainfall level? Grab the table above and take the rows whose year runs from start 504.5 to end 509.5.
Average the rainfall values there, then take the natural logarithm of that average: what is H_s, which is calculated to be 4.74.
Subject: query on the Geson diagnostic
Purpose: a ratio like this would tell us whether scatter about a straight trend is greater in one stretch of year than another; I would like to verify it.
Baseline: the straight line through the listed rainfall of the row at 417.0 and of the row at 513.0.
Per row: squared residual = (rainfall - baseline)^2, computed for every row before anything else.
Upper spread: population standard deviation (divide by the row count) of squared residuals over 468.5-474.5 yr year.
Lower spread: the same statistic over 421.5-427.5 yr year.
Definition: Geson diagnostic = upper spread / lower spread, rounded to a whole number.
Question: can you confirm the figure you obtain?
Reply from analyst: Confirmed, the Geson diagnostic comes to 4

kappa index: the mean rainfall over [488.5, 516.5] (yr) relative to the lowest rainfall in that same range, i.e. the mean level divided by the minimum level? 1.24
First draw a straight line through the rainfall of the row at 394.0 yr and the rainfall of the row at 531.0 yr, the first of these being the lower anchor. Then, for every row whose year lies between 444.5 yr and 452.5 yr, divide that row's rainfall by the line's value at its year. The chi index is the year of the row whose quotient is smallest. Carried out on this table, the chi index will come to 445.0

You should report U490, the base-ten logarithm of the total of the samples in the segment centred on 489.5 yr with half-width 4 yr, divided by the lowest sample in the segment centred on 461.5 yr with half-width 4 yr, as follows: 0.933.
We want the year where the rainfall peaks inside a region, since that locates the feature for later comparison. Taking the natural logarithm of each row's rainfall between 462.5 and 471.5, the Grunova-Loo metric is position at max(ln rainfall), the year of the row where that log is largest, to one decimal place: 468.0 yr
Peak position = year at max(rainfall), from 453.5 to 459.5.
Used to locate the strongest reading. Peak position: 455.0 yr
